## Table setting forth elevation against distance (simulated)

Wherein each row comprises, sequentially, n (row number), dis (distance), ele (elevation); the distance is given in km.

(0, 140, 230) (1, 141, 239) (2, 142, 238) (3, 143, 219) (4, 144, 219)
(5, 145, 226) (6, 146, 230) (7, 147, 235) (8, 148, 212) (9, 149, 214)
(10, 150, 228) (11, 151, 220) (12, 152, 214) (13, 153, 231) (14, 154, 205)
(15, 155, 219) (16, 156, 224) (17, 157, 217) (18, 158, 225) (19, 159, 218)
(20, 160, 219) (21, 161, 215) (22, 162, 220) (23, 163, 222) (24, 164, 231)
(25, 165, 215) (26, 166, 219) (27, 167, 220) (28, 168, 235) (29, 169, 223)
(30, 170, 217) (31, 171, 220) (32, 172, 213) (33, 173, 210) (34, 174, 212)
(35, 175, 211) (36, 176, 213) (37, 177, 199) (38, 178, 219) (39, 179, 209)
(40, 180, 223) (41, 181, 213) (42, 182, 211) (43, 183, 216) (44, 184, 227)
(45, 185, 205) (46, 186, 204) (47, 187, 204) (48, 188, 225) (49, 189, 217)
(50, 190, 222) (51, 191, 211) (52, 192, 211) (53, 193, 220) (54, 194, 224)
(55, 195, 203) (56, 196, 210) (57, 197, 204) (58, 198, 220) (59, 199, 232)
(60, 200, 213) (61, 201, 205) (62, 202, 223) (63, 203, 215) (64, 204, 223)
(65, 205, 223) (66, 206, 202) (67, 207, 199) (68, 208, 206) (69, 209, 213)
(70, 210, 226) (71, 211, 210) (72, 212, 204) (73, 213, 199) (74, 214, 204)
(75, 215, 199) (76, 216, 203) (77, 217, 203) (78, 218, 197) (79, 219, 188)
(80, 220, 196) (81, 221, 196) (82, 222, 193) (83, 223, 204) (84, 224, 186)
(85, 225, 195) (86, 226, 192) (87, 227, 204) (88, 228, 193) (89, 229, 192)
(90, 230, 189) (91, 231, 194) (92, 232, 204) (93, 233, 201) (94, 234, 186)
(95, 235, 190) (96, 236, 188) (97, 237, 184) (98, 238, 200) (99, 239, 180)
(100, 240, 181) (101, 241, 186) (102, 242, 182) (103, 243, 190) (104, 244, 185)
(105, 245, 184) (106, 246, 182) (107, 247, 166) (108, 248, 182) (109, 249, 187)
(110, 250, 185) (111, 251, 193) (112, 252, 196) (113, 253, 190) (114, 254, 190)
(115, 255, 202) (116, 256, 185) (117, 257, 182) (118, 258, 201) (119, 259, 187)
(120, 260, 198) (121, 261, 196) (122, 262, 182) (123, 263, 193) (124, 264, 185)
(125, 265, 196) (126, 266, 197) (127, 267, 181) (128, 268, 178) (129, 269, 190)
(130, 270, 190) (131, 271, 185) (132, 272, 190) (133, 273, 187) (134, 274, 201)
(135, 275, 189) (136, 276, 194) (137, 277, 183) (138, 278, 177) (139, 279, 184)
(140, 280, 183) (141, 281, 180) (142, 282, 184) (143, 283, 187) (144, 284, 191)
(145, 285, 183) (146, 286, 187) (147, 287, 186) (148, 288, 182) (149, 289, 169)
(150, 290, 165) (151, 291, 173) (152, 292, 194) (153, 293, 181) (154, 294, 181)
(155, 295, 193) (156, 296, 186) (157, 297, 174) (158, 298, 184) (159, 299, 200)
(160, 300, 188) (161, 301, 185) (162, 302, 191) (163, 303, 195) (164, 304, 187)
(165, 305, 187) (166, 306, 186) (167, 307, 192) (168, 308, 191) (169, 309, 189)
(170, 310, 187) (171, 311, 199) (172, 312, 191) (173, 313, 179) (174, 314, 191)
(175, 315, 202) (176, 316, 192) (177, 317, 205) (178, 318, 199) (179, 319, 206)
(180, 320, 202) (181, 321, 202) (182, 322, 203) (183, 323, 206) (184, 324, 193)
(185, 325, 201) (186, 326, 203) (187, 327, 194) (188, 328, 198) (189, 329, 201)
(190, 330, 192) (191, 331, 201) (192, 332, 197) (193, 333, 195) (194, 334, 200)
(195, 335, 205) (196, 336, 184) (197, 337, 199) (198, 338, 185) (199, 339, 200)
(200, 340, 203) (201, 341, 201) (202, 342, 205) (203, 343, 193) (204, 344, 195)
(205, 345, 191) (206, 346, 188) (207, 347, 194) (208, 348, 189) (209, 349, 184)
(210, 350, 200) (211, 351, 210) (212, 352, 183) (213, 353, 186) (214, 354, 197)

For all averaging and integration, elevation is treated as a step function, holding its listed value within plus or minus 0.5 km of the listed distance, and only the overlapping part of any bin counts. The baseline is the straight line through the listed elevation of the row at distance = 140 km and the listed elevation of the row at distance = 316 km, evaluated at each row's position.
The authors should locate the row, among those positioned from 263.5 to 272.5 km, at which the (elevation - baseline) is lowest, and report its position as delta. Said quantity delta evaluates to 268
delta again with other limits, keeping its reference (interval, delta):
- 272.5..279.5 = 278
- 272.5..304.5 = 290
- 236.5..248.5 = 247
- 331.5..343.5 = 336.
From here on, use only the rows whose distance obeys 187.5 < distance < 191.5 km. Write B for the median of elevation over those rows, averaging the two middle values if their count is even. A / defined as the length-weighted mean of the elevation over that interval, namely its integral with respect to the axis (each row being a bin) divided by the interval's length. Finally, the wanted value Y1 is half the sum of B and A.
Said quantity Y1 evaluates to 219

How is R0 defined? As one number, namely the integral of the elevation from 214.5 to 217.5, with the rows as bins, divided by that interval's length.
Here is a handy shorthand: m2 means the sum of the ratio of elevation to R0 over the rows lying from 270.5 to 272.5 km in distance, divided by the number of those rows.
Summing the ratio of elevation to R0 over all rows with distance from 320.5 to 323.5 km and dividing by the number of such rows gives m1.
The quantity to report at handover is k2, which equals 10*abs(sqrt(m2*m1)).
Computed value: 9.7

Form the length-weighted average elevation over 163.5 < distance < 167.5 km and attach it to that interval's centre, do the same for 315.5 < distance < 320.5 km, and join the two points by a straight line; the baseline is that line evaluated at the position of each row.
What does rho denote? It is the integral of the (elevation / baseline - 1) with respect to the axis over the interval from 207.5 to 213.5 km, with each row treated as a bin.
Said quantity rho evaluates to -0.2 km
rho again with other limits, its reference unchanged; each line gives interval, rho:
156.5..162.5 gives -0.1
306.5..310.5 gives -0.2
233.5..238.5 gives -0.5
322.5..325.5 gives 0.0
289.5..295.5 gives -0.7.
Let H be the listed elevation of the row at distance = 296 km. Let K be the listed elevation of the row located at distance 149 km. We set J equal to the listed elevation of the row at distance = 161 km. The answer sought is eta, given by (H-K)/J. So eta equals -0.13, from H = 186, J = 215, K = 214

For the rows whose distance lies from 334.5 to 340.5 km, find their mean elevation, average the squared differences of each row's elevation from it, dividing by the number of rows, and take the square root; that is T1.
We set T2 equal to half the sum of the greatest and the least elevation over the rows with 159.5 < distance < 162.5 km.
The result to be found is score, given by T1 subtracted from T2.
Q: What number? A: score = 209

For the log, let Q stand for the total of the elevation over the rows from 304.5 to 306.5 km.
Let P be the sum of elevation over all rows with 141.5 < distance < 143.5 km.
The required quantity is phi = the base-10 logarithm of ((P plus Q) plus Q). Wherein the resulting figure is 3.080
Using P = 457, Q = 373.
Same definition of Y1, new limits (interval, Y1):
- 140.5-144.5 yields 229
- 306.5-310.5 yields 190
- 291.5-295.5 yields 187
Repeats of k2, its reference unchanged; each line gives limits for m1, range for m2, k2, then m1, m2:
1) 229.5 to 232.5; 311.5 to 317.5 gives 9.6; 0.97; 0.96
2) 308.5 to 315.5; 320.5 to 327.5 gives 9.7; 0.95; 0.99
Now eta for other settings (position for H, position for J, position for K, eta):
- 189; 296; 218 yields 0.11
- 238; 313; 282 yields 0.09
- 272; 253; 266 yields -0.04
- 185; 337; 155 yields -0.07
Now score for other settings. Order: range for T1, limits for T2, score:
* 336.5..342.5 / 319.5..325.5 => 193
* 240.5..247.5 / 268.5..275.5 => 186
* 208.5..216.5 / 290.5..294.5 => 175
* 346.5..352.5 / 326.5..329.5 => 188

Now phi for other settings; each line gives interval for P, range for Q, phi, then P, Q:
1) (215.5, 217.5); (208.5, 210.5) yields 3.109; 406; 439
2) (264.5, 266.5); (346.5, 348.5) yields 3.064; 393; 383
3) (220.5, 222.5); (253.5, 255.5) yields 3.069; 389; 392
